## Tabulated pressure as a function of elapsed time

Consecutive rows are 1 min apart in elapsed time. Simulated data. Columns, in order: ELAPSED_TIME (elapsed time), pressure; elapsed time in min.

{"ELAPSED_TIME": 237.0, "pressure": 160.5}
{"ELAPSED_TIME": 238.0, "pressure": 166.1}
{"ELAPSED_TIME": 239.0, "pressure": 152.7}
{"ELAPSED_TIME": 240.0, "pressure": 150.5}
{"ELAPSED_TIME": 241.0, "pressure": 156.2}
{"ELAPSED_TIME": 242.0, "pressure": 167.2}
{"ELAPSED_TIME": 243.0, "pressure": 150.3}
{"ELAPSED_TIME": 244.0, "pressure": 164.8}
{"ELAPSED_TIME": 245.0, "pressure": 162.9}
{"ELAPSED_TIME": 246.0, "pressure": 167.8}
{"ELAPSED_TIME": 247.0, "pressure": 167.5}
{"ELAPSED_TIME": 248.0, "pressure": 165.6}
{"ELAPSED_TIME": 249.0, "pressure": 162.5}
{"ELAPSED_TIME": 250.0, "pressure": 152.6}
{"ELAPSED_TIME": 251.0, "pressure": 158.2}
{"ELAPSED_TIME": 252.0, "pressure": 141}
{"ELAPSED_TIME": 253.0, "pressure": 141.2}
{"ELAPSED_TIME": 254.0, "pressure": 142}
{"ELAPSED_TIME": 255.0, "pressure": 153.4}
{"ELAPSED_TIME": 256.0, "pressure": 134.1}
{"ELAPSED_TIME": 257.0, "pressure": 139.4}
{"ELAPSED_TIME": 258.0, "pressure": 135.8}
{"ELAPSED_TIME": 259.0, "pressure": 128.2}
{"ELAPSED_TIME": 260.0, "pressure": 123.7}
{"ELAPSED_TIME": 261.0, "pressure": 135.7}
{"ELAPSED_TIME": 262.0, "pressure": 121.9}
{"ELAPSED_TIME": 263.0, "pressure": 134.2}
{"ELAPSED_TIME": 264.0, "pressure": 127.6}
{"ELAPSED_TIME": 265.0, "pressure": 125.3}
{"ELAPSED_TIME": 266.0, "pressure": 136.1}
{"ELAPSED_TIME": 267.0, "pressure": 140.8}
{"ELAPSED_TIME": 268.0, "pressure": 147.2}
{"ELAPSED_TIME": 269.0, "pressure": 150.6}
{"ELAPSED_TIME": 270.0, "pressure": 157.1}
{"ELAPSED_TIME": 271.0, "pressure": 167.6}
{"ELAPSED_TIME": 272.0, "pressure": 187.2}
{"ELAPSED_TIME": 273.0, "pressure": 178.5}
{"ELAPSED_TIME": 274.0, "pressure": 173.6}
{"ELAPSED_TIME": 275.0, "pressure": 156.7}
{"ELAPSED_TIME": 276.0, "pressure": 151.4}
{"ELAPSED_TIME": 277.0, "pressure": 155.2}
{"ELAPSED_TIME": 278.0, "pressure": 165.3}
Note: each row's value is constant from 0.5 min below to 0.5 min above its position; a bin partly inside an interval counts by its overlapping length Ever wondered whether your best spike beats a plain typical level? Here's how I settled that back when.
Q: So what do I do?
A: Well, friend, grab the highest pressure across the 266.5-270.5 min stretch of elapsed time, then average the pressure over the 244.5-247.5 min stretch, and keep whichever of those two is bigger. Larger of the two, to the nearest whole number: 166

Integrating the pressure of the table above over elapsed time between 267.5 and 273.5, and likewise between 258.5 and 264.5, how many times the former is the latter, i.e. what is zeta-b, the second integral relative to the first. 0.78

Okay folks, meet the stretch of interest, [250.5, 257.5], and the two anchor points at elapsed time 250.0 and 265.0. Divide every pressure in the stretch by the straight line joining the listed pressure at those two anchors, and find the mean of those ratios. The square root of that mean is 1.00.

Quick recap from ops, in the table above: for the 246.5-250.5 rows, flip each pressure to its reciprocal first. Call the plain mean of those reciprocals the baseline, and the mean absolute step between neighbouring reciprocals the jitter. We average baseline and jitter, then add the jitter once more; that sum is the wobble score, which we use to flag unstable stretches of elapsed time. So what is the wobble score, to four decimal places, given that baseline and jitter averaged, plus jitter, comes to 0.0034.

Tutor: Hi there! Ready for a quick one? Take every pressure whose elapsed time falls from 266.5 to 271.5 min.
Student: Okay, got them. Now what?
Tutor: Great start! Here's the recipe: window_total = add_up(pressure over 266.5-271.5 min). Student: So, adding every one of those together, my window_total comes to 763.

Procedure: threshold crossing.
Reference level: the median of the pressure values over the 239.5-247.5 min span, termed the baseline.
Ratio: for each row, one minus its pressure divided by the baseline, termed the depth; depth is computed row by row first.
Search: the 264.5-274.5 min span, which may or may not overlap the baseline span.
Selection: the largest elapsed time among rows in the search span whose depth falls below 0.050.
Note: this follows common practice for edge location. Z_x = 274.0 min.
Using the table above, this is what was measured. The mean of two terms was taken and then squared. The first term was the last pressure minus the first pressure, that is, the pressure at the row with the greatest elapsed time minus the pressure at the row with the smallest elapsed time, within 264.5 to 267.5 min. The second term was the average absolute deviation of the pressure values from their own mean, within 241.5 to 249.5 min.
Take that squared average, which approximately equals 93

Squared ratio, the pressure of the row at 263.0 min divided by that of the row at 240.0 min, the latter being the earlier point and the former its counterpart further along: 0.80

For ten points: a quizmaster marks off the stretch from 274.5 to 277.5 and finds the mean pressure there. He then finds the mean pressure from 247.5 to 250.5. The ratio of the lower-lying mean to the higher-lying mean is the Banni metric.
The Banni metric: 1.04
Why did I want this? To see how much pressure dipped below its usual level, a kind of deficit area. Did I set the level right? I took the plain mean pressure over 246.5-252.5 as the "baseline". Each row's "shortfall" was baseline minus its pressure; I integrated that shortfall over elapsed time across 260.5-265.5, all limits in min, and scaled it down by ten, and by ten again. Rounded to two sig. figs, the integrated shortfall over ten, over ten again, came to 1.4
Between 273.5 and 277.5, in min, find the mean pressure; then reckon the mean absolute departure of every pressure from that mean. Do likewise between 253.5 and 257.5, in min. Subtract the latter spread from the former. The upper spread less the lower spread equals 2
